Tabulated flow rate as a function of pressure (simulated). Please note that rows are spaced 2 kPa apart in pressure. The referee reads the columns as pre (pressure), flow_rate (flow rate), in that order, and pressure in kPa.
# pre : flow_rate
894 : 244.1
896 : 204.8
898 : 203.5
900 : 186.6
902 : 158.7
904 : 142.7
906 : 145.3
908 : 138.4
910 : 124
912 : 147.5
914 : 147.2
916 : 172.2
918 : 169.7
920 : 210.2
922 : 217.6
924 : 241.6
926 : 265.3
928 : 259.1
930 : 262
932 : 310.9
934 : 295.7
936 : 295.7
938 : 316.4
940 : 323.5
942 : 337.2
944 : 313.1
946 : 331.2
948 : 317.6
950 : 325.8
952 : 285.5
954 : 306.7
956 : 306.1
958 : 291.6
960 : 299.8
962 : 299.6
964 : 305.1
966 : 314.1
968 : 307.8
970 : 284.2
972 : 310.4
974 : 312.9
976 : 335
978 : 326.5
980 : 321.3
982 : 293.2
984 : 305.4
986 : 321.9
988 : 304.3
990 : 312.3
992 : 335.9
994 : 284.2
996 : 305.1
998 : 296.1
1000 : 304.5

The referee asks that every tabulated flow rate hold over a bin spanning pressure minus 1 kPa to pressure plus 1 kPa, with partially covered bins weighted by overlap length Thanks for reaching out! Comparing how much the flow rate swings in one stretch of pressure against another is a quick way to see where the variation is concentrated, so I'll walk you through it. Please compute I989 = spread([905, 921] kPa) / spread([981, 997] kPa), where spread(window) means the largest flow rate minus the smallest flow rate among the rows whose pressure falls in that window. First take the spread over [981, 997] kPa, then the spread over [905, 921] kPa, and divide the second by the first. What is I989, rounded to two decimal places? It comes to 1.67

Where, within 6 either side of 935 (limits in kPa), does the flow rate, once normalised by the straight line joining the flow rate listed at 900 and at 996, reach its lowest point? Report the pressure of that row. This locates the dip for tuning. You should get 930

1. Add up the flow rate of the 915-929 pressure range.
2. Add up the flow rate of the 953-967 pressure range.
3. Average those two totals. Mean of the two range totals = 1829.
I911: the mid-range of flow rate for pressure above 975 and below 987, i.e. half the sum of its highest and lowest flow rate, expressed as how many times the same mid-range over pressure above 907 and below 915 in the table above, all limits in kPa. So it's 2.3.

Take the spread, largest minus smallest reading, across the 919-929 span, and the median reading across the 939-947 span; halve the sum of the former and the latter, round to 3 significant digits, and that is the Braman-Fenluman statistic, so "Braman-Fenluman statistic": 191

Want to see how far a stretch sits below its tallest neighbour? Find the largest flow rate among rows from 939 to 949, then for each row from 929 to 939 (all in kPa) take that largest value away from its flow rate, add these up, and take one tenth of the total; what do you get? -21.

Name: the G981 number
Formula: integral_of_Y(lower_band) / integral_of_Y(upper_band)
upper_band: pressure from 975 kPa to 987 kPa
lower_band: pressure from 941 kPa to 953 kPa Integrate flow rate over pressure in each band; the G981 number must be 1.00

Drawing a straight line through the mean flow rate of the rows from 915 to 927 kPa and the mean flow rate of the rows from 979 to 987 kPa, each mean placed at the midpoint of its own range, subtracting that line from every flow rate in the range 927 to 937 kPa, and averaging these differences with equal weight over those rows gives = 55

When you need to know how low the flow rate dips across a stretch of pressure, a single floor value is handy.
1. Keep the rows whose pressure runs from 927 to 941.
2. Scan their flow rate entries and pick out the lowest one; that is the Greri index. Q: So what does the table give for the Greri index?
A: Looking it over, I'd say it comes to 259.1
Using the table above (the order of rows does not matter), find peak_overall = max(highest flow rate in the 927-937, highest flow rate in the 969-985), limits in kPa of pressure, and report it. 335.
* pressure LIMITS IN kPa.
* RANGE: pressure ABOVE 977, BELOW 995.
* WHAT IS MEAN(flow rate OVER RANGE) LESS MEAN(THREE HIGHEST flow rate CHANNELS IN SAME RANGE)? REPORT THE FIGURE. -16.4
